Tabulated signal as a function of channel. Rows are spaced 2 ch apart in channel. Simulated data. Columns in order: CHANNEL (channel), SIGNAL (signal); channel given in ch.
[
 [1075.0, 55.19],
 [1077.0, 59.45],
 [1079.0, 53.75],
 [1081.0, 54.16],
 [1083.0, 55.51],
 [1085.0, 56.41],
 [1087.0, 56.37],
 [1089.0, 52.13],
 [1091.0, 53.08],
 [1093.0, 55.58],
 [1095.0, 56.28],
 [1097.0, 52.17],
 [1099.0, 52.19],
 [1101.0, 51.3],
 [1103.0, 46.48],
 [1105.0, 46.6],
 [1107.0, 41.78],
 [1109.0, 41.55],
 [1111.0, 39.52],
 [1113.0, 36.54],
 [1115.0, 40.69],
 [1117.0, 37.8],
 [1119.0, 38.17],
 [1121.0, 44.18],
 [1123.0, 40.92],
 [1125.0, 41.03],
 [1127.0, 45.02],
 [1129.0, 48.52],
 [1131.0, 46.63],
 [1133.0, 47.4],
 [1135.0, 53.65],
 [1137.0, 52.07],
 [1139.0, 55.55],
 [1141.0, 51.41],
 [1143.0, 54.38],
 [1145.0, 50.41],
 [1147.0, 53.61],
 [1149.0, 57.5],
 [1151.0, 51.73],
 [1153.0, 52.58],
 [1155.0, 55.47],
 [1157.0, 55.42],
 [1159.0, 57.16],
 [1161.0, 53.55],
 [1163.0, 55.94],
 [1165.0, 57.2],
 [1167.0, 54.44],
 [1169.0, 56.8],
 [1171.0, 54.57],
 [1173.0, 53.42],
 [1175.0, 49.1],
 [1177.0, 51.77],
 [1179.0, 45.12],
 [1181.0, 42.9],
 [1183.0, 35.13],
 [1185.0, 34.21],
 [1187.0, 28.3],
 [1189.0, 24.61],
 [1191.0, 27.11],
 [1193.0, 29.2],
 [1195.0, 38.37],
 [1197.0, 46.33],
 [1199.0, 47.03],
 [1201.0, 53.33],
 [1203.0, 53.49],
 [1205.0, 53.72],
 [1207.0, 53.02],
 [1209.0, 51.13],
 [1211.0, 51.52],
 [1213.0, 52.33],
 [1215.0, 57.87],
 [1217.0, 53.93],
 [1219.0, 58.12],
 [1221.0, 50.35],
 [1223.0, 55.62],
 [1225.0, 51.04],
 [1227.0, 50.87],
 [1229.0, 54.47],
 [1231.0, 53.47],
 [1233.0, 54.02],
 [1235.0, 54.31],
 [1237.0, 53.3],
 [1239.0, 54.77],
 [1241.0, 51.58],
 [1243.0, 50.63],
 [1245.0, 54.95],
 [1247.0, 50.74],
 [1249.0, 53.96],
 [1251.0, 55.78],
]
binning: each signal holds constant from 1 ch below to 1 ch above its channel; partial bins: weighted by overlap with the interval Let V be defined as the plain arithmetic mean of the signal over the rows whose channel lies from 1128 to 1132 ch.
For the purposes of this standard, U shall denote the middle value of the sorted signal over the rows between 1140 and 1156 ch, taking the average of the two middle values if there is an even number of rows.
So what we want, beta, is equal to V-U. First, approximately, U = 53.1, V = 47.6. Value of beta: -5.5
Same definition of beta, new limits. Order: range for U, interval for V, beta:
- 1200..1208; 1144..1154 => -0.2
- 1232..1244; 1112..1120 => -15.4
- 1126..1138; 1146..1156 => 6.2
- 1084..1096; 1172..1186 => -11.4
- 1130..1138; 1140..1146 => 2.3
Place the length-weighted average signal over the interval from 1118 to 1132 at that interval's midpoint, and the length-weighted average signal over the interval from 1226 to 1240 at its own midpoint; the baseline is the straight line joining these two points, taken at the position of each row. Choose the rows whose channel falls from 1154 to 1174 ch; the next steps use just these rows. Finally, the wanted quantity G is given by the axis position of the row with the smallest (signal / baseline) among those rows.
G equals 1173.0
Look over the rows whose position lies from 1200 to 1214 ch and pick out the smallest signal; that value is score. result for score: 51.13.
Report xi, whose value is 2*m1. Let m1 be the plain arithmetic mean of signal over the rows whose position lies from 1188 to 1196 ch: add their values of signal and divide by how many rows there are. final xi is 60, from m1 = 30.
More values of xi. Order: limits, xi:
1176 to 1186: 84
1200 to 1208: 107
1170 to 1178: 104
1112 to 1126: 80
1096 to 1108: 97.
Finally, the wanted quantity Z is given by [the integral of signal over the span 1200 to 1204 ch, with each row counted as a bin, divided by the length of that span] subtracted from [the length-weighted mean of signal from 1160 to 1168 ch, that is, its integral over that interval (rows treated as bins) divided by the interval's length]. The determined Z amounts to 1.9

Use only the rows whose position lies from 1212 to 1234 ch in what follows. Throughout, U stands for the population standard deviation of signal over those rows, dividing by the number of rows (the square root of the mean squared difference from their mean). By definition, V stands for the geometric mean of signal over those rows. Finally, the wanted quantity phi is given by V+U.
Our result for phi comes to 56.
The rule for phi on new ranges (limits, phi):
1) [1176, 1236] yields 56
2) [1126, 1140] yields 53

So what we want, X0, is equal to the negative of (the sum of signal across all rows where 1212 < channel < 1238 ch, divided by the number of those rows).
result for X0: -53.8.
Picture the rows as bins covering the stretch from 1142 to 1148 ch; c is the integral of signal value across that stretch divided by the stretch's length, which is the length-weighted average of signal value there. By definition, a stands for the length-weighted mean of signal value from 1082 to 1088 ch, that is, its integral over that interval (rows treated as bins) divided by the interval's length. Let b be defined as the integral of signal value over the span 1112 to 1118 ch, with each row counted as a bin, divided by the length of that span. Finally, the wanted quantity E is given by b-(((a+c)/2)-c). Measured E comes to 37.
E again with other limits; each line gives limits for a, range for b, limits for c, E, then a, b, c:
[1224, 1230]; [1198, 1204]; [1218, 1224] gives 53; 52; 51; 54.7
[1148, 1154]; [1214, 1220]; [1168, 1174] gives 57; 54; 57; 54.9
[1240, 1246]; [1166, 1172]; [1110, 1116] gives 49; 52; 55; 38.9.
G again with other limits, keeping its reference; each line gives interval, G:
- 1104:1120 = 1113.0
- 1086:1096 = 1089.0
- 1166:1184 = 1183.0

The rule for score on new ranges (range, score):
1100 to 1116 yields 36.54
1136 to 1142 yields 51.41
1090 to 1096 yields 53.08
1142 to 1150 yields 50.41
